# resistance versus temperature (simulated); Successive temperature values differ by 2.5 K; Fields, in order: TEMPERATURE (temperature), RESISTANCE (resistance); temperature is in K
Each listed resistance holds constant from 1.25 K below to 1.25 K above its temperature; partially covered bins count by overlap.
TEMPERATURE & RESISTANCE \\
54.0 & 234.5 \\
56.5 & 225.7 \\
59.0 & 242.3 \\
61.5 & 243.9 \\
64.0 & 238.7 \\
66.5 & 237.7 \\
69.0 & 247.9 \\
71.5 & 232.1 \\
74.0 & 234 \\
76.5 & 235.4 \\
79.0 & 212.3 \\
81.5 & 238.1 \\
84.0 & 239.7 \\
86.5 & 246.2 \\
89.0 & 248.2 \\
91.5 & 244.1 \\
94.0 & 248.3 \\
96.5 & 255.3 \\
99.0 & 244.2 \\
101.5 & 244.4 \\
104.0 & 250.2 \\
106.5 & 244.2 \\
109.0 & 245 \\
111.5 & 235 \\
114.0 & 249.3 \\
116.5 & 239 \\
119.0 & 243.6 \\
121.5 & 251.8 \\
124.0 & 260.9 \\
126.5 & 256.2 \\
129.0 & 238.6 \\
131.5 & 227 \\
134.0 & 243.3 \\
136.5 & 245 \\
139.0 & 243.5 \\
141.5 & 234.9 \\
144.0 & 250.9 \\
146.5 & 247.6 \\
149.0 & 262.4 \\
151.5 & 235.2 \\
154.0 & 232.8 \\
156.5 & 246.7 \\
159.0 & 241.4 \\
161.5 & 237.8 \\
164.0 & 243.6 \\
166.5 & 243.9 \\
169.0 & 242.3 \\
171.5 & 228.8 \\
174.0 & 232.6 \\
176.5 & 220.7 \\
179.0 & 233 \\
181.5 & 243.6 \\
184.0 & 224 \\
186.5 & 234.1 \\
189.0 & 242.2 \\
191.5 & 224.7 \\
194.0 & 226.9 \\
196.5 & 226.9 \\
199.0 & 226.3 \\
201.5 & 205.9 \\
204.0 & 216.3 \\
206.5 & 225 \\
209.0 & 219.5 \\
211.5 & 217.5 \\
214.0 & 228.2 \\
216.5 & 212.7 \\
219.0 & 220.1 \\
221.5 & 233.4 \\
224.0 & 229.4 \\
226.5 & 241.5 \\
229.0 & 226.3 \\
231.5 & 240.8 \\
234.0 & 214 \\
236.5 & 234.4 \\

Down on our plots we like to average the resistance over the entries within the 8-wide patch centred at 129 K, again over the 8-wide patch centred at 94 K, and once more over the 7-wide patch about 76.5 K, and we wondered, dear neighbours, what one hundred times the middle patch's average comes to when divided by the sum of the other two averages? 53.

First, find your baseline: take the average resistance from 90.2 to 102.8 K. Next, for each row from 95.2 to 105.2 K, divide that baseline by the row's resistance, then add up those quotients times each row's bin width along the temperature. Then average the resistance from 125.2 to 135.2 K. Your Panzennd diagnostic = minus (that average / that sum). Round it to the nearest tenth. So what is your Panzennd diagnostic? -24.2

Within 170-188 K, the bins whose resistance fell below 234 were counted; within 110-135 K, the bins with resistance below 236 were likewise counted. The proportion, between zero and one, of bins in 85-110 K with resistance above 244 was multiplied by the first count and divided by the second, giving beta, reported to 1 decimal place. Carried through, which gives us 2.5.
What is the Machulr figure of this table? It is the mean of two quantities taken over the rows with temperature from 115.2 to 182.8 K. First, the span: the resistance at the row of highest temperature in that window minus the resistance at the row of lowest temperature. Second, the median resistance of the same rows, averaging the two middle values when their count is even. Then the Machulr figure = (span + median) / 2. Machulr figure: 124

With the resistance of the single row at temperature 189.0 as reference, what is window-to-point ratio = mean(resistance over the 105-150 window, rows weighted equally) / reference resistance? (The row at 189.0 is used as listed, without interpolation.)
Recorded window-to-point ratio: 1.01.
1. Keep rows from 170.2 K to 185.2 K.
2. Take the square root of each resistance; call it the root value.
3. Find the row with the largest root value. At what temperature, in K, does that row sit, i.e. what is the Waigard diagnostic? 181.5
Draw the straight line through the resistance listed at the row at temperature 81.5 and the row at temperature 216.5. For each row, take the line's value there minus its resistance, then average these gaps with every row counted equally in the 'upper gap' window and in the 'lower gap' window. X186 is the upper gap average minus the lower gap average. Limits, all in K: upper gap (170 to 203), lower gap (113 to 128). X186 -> 9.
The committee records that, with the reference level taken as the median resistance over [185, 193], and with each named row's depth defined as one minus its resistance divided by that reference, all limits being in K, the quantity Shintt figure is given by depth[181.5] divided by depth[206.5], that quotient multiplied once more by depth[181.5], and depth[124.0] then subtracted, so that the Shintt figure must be 0.16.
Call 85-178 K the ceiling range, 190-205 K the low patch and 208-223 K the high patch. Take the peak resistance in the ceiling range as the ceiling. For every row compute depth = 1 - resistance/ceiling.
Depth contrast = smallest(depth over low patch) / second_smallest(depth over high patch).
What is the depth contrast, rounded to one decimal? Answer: 1.0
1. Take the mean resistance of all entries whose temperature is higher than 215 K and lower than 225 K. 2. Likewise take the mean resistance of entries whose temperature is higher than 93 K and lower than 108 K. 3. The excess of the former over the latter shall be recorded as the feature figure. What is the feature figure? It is -24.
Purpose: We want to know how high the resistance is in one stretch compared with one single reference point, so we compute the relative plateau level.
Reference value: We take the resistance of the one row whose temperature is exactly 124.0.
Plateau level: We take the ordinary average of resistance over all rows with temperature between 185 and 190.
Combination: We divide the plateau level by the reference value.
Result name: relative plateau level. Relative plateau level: 0.91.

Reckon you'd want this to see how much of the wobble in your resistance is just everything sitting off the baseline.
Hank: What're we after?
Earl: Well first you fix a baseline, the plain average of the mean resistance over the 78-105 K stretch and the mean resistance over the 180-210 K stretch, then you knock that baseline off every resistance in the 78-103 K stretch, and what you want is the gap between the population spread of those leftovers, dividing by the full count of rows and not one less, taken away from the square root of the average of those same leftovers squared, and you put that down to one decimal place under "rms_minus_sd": 2.3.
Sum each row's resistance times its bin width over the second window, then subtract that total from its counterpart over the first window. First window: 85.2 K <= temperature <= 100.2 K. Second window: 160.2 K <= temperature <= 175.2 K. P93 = 143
